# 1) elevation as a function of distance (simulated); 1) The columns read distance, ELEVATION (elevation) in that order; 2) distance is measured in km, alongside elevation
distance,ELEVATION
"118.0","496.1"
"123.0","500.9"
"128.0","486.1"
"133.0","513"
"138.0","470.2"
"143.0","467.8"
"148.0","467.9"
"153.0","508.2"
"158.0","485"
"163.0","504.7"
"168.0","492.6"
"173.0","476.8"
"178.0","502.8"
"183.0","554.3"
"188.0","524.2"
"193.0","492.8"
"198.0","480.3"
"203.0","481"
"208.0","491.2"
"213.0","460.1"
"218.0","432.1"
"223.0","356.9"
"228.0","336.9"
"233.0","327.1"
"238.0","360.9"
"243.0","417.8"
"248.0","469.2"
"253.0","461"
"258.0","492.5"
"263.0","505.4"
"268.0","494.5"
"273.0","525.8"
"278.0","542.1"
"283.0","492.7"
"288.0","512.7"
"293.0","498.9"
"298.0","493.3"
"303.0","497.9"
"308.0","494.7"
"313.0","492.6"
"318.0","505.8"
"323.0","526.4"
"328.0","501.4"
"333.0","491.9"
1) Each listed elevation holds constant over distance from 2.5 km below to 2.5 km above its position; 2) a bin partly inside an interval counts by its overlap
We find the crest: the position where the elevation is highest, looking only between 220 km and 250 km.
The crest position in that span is 248.0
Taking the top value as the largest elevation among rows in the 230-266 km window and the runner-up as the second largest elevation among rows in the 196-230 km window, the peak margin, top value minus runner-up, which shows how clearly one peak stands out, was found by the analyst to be 24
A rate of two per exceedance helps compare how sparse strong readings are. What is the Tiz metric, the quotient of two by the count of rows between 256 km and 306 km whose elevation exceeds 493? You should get 0.25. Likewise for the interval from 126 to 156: 1.00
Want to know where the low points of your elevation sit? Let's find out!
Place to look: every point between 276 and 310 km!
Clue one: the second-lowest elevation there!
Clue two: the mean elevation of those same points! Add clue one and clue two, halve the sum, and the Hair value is 499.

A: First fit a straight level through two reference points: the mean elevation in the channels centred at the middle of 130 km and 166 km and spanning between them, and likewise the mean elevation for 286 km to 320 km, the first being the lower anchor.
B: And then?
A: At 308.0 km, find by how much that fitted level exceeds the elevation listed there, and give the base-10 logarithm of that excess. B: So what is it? 0.7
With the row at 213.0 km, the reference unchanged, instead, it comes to 1.5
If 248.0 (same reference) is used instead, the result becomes 1.4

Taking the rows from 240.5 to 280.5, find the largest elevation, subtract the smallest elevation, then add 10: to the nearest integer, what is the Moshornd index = 134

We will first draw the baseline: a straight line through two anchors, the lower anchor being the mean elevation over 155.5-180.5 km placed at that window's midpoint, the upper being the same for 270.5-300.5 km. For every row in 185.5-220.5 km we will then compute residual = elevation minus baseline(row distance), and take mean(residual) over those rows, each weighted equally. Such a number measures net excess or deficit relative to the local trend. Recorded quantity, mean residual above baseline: -18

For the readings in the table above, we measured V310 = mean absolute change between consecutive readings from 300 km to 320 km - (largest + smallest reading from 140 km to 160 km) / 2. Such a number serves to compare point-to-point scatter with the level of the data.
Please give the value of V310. -482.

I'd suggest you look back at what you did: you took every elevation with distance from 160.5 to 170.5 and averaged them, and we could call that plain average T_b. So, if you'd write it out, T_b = 499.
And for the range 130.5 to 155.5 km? 485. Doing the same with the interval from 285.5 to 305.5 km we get 501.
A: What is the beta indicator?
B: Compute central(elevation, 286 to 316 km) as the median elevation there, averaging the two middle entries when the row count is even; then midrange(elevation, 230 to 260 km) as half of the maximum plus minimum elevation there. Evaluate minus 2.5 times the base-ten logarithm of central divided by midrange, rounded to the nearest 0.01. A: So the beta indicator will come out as -0.21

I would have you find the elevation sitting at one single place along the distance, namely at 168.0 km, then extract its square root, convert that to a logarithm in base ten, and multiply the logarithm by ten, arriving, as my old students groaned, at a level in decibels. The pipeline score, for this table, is 13.5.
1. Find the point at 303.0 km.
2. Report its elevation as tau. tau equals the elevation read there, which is 497.9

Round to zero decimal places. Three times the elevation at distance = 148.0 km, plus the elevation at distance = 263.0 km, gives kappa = 1909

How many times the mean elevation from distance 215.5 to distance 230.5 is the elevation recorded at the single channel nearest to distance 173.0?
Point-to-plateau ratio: 1.27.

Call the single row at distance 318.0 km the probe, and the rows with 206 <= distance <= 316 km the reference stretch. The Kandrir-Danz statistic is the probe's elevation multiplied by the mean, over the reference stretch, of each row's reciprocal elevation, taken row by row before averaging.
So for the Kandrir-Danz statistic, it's 1.12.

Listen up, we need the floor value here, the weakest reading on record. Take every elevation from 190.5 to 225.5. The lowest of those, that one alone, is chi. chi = 356.9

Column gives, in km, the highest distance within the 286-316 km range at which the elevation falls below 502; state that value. 313.0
